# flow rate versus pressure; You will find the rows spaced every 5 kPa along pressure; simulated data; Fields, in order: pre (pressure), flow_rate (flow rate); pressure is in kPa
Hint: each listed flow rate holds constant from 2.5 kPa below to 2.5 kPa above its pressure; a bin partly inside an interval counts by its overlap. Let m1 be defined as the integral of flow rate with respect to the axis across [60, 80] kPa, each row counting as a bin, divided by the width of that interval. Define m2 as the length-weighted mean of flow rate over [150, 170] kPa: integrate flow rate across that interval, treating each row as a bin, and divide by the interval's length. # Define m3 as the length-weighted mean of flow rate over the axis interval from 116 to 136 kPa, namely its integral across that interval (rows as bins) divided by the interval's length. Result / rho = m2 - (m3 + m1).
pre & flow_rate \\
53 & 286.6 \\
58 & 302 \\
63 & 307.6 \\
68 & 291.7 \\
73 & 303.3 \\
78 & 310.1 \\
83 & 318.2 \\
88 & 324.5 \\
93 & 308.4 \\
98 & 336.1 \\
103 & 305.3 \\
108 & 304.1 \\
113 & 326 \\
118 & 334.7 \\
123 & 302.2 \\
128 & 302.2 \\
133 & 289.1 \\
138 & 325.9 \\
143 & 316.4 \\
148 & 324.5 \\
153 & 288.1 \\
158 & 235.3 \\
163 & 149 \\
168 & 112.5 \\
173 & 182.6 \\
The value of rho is -408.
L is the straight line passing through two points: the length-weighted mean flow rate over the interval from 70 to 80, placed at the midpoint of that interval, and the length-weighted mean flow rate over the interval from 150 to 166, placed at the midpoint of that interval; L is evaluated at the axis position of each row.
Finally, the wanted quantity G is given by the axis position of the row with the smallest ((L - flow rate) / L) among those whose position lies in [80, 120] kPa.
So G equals 118 kPa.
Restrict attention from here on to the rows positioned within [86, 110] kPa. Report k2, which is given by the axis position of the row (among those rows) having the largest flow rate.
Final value 98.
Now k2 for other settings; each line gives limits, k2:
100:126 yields 118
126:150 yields 138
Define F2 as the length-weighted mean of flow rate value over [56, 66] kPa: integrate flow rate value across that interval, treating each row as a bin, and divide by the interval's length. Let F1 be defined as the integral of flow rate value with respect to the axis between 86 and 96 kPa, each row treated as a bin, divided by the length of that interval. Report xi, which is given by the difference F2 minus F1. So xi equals -13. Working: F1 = 317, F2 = 304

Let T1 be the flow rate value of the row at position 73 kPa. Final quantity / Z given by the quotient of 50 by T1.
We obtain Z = 0.165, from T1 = 303.3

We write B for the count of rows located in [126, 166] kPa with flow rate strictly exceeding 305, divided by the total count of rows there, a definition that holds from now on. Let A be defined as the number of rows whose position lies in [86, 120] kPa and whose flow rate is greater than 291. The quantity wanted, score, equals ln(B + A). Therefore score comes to 2.00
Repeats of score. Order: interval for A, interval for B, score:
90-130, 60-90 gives 2.16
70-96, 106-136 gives 1.67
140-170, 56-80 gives 0.88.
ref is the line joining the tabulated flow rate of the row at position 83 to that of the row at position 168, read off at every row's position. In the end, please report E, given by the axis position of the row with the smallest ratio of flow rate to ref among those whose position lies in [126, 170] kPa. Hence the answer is 168 kPa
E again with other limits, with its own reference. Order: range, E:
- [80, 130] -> 83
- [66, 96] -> 68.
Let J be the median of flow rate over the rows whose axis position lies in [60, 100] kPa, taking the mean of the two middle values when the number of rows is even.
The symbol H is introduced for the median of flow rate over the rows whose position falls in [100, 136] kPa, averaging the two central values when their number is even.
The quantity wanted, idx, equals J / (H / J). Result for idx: 314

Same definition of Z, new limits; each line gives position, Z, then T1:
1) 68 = 0.171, 291.7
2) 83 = 0.157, 318.2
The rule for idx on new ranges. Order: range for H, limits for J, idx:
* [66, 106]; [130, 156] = 324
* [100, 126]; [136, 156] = 336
